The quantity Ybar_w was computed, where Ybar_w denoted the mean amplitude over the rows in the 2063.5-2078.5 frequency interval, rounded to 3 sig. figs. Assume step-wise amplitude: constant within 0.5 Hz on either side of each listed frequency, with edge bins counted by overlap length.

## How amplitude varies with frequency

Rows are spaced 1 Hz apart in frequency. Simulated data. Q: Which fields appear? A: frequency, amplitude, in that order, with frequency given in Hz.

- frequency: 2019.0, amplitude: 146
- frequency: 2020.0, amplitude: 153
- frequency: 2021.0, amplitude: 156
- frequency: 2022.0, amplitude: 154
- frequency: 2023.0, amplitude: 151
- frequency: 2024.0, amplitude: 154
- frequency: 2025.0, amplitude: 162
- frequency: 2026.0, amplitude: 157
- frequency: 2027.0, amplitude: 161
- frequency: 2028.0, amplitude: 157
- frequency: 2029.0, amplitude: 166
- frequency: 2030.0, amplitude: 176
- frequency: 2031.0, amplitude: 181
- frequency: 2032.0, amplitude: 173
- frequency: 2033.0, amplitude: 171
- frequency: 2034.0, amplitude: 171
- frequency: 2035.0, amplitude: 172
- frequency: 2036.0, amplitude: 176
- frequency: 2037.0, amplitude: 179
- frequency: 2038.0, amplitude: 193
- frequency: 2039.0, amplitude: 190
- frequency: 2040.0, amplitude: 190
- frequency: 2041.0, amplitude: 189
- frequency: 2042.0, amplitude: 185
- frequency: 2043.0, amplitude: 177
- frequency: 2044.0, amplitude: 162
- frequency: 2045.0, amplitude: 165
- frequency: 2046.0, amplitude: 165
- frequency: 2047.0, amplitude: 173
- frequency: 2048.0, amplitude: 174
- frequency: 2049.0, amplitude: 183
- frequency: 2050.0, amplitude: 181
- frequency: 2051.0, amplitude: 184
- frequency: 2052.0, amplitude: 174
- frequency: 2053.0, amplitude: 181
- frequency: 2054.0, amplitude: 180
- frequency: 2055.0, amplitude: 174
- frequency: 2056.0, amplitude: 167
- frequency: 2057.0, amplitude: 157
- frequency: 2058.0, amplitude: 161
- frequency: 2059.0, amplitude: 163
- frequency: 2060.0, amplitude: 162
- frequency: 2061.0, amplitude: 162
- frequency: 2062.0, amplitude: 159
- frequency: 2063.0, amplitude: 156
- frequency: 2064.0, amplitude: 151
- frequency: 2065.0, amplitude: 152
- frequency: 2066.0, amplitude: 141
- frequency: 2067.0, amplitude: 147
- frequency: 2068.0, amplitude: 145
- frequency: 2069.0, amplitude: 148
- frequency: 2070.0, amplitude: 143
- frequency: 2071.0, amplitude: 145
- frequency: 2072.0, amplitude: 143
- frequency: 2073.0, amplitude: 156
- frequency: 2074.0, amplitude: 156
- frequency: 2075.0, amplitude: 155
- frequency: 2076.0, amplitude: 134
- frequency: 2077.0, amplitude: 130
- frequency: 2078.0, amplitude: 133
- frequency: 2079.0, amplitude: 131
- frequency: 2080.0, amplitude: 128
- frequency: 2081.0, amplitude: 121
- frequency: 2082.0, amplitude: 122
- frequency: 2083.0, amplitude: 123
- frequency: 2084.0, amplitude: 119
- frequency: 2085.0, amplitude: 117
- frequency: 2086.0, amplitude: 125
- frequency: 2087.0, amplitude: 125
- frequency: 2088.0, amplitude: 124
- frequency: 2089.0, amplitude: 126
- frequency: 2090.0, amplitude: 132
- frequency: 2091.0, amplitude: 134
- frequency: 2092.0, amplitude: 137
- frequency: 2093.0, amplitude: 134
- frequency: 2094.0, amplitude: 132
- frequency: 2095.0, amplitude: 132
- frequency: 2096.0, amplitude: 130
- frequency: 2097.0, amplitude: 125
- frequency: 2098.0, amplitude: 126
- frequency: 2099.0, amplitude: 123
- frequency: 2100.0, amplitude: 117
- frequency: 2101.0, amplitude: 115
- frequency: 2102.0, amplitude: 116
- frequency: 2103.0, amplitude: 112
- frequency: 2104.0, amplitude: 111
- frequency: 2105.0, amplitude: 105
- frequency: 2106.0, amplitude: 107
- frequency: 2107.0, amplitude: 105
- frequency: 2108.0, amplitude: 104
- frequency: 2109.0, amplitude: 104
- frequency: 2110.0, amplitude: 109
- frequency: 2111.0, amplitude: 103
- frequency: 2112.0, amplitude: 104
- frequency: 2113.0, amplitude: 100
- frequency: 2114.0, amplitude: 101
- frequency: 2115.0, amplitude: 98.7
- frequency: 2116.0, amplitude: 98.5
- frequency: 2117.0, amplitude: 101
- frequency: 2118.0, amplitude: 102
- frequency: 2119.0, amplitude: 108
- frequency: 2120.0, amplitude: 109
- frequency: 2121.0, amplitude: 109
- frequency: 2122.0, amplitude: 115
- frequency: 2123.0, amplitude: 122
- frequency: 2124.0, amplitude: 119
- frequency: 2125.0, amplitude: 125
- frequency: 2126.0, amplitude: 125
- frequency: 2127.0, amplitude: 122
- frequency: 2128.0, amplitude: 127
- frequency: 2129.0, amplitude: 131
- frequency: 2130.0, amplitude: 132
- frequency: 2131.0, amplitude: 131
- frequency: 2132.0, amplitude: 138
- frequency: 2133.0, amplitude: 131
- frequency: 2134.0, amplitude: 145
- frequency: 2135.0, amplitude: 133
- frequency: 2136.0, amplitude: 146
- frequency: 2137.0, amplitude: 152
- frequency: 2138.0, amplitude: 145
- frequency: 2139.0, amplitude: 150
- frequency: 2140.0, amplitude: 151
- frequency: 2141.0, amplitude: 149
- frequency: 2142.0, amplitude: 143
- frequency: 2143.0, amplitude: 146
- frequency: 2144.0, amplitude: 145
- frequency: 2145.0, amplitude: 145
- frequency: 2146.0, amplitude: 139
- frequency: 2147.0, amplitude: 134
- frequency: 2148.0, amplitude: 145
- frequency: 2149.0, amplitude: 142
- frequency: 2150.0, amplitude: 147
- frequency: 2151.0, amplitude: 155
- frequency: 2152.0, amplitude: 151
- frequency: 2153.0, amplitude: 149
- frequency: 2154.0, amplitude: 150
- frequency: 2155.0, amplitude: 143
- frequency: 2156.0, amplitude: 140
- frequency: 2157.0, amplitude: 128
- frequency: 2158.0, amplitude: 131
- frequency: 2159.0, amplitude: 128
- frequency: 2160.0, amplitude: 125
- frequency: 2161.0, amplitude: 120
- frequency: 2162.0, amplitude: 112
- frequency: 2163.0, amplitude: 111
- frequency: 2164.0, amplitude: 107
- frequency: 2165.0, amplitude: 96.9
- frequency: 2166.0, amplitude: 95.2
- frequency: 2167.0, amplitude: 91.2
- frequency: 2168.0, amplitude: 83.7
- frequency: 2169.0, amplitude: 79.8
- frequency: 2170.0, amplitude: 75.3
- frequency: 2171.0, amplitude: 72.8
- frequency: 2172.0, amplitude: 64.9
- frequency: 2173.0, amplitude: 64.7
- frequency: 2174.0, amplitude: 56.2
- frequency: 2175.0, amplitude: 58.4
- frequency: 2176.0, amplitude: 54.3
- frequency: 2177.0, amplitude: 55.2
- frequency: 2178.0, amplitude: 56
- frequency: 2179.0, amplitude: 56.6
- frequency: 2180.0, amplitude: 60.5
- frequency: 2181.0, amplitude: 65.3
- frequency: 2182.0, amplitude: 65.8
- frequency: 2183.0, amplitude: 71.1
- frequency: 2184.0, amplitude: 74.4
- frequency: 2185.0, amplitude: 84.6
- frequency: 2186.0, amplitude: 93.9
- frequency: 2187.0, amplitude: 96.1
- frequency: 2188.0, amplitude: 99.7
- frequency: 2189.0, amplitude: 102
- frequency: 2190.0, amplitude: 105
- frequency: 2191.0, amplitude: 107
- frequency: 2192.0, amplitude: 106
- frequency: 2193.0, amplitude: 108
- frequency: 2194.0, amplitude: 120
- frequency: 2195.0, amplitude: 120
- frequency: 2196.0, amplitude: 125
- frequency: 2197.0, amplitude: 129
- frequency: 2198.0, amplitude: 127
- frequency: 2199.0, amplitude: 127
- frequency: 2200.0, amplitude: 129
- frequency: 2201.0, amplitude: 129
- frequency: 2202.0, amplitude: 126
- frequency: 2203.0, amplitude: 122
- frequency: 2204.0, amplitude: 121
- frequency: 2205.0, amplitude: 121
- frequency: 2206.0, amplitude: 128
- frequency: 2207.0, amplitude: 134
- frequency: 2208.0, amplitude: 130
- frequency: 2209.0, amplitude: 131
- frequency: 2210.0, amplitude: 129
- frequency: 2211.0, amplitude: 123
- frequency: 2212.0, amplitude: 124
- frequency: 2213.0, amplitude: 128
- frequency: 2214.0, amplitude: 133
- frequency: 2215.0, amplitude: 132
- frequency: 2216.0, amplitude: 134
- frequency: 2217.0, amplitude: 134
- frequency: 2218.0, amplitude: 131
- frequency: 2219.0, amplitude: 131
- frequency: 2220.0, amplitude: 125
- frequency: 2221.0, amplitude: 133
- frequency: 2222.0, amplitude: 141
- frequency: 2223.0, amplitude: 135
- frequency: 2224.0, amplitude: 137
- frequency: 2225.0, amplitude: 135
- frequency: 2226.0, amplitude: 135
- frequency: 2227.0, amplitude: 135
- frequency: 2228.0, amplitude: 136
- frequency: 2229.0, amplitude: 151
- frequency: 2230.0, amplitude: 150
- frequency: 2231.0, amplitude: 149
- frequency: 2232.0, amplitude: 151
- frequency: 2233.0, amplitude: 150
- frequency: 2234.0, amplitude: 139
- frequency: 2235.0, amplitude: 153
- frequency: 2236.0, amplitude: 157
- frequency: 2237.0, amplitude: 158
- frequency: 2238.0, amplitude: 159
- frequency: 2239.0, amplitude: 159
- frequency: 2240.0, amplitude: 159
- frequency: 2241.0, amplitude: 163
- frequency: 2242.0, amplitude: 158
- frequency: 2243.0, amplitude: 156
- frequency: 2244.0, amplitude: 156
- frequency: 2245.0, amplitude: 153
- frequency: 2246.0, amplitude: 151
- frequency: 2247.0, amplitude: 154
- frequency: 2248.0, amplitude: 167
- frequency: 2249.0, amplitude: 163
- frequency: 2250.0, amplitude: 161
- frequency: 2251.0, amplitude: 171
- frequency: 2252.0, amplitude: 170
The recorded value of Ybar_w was 145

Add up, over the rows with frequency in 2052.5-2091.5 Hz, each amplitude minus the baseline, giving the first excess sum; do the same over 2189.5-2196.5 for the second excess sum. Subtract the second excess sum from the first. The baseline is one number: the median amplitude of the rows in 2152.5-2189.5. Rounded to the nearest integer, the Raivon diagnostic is 1919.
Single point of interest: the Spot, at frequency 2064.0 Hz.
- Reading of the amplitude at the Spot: 151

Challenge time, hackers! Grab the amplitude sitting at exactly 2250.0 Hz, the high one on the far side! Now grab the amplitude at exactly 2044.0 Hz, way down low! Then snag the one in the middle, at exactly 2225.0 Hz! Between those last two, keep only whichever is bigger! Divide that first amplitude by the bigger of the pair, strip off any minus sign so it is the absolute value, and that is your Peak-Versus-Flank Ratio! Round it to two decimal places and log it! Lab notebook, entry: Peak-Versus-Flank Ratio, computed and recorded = 0.99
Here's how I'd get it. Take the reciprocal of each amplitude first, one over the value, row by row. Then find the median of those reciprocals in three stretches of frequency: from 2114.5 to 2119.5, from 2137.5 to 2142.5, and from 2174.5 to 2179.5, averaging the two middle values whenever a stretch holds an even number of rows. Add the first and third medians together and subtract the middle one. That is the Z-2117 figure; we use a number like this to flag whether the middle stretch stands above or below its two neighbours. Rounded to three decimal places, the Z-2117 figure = 0.021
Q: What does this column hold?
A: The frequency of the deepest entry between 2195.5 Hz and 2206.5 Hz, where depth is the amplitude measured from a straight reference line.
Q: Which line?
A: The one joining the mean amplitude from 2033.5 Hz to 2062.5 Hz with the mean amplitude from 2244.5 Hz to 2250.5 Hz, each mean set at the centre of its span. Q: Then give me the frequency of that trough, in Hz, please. 2204.0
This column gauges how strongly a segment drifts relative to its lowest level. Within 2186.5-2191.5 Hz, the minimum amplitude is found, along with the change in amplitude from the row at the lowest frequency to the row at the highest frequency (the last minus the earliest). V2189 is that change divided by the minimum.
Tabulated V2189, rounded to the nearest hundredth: 0.11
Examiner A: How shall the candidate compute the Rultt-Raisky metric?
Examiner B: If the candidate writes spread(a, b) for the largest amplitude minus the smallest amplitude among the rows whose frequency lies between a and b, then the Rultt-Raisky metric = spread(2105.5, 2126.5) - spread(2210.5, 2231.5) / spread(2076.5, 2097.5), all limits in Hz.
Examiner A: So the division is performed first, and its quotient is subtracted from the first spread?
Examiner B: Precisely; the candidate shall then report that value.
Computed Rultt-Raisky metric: 25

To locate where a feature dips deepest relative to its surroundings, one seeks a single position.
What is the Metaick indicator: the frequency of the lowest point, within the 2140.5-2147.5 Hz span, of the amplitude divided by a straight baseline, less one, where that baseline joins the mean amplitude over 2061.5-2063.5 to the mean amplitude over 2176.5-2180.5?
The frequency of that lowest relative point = 2147.0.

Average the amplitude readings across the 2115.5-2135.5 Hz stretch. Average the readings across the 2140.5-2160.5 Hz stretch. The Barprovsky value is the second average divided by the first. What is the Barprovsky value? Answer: 1.2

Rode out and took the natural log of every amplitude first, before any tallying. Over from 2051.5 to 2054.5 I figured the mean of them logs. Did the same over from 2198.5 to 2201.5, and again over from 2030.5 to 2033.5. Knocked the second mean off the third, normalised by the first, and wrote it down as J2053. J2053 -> 0.06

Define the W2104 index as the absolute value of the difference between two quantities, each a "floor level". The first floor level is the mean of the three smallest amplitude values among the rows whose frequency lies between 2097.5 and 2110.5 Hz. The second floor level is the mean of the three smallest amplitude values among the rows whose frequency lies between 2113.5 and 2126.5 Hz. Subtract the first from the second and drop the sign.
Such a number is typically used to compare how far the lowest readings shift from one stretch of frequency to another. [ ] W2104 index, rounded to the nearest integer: 5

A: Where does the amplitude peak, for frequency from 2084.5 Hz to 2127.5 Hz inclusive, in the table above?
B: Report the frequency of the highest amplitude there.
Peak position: 2092.0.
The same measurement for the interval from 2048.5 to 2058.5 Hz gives 2051.0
